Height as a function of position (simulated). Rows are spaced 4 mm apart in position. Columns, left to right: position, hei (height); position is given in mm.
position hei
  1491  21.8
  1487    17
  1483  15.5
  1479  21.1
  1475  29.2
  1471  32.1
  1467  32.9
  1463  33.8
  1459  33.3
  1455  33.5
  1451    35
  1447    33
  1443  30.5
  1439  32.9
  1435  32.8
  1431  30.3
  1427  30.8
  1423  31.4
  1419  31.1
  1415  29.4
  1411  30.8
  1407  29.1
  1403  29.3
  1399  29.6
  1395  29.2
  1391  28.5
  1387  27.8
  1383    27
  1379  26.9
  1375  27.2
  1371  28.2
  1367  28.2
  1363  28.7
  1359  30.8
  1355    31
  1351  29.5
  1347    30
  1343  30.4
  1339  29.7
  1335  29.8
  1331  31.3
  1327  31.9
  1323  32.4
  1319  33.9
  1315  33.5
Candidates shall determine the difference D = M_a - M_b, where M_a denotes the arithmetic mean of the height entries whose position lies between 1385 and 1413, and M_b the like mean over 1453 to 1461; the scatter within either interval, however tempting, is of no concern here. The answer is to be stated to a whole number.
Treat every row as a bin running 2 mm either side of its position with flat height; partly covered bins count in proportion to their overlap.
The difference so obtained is -4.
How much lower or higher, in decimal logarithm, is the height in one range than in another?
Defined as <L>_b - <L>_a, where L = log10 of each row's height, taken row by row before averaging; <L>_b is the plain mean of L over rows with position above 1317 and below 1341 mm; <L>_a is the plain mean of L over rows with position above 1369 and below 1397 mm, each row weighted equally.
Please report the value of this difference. 0.054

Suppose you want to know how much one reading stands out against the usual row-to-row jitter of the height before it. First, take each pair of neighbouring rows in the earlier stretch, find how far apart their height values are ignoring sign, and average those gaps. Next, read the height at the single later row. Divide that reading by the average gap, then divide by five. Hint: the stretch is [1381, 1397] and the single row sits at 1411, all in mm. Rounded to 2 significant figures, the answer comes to 8.4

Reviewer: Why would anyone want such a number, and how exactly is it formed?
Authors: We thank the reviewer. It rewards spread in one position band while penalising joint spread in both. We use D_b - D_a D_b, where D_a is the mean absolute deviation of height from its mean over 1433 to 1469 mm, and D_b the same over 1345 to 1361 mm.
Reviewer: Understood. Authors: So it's 0.15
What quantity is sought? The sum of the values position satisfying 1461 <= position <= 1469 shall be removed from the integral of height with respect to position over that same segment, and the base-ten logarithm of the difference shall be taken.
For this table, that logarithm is 2.30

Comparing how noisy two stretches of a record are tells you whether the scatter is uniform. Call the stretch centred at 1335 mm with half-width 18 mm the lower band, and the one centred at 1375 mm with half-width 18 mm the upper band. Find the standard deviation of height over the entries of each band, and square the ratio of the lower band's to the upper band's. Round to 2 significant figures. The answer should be 1.6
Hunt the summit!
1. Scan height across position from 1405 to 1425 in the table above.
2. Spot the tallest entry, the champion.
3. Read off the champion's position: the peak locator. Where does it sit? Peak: 1423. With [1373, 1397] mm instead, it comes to 1395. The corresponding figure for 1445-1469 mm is 1451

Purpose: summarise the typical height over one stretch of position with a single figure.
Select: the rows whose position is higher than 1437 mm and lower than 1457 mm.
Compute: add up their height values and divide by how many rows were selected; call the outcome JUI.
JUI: 33.0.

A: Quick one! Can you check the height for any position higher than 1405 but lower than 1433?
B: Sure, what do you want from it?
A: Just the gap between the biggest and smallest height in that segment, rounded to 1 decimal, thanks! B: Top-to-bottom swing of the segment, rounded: 2.3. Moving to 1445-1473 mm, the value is 2.9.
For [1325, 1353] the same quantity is 2.4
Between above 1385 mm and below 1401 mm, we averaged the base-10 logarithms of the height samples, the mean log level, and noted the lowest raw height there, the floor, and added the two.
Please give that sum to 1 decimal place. 29.3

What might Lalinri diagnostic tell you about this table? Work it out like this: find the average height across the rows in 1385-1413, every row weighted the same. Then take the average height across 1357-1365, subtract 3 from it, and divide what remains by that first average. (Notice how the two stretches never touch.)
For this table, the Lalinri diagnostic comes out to 0.92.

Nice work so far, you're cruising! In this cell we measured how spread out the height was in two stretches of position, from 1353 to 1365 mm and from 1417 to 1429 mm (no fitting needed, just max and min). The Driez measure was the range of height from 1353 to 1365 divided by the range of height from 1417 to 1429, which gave 3.83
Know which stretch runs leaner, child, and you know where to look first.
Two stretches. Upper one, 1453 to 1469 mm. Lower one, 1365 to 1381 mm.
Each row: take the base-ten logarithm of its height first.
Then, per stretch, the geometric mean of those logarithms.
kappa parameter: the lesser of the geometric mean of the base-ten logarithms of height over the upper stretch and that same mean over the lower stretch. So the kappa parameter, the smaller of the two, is 1.44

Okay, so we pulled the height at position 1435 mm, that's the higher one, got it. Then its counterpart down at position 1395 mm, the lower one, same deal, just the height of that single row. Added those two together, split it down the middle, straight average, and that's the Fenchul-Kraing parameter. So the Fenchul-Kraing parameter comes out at 31.0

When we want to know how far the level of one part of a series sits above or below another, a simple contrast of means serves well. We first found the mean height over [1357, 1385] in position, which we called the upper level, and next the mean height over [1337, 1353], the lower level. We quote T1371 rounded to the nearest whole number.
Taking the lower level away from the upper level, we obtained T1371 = -2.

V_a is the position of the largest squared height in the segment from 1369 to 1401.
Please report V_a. 1399 mm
